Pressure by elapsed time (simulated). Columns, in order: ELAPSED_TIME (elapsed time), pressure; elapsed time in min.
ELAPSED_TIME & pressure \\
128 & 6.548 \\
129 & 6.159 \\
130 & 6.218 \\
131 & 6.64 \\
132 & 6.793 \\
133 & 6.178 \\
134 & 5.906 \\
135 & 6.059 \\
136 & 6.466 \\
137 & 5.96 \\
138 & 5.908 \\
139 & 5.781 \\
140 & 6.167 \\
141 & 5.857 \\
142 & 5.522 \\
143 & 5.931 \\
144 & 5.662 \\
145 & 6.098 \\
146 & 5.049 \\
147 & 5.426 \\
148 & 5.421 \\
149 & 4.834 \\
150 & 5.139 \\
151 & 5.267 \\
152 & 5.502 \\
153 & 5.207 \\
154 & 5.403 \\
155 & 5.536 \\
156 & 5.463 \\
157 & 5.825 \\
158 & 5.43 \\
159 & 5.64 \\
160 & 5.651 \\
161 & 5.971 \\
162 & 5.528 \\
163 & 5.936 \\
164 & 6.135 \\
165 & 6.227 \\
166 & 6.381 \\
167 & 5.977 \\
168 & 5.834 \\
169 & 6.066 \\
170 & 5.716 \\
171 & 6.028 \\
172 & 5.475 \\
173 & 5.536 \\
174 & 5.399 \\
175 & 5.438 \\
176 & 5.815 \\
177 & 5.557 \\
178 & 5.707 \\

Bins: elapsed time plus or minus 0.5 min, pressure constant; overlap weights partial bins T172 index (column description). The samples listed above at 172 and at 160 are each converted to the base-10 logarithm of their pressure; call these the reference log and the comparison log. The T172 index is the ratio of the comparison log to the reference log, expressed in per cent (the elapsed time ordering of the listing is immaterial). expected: 102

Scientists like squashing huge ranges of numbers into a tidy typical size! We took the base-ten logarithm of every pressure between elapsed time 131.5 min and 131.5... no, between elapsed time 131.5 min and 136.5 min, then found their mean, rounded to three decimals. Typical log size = 0.797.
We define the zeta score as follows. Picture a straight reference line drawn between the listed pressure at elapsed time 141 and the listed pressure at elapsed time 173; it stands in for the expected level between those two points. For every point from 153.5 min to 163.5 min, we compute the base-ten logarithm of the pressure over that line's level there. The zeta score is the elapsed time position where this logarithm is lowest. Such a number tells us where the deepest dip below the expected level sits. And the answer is 154 min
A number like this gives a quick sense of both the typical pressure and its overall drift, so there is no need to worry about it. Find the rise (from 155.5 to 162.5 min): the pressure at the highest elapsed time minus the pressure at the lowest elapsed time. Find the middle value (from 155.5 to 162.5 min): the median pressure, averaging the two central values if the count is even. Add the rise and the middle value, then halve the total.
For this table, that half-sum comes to 2.9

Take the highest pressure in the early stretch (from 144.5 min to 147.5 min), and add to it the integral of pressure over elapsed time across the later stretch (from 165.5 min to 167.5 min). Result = 18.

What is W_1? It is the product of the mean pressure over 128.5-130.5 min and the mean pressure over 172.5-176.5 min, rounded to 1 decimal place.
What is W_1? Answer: 34.3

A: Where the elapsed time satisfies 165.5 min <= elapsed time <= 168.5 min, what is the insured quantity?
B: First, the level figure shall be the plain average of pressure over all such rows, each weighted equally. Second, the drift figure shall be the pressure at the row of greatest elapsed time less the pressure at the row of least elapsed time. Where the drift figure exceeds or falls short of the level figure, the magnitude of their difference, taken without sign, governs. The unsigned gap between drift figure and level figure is 6.61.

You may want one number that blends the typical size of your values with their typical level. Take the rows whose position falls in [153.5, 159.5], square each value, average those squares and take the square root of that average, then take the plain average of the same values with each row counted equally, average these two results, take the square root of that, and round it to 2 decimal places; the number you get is 2.36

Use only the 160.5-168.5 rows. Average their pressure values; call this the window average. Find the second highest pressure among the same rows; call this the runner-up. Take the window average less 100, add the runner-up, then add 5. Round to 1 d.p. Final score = -82.8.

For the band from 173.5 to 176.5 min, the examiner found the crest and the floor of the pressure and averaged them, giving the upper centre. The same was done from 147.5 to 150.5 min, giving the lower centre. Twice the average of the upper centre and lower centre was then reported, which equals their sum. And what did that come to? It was 10.7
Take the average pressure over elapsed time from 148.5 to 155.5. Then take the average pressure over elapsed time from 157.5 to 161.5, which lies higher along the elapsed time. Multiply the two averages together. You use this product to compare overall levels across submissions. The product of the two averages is 29.9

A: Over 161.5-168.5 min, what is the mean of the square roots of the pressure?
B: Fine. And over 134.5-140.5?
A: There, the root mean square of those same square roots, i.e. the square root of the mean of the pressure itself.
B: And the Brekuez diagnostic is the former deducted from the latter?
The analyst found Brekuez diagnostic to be 0.012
